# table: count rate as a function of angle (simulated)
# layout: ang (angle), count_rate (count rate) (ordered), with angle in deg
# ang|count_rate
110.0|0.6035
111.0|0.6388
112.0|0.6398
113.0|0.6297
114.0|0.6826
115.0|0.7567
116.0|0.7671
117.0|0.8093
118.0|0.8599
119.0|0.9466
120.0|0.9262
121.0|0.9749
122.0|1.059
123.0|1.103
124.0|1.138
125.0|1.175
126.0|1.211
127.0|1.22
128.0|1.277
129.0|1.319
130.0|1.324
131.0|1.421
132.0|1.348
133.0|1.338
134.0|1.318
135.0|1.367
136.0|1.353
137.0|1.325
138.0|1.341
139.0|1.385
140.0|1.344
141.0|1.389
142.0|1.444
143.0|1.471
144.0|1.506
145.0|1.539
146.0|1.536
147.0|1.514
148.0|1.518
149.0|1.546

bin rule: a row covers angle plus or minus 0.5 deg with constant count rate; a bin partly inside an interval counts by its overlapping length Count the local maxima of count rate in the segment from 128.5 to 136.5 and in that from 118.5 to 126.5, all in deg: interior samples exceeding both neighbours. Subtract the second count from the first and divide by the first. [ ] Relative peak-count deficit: 1.00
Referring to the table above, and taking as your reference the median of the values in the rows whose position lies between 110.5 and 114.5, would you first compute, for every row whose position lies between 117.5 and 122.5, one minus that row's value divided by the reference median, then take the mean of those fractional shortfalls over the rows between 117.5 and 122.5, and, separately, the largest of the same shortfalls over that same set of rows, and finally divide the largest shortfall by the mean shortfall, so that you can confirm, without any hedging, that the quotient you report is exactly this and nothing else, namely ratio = 0.70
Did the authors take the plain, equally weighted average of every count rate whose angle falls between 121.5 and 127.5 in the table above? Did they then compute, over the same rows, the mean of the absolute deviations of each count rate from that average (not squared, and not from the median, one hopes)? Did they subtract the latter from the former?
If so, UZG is 1.10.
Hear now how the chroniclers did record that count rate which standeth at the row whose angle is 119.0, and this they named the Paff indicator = 0.9466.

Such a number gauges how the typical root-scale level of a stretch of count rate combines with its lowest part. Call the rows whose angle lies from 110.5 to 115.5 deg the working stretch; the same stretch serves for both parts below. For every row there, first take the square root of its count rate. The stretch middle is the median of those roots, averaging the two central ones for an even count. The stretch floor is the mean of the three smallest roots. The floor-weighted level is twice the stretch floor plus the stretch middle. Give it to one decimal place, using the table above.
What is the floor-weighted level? 2.4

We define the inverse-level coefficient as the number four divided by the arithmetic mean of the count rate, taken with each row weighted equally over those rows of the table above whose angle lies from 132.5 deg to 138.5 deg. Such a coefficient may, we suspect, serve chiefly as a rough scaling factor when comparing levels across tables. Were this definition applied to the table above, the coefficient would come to 3.0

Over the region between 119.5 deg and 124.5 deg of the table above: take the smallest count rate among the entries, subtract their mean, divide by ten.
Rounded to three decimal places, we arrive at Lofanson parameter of -0.011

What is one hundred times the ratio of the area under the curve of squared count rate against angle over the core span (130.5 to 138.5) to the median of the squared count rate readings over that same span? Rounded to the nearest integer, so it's 809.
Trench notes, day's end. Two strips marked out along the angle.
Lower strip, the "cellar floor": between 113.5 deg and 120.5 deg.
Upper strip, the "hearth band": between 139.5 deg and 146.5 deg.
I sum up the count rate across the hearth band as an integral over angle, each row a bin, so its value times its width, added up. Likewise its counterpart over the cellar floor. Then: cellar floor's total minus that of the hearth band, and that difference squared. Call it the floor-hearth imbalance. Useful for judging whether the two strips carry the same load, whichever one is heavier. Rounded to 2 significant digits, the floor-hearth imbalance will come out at 20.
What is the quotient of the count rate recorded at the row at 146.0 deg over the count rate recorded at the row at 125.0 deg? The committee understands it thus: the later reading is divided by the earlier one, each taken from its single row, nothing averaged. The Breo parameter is 1.31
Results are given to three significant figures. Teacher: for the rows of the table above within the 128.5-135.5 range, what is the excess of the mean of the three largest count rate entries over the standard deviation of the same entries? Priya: 1.34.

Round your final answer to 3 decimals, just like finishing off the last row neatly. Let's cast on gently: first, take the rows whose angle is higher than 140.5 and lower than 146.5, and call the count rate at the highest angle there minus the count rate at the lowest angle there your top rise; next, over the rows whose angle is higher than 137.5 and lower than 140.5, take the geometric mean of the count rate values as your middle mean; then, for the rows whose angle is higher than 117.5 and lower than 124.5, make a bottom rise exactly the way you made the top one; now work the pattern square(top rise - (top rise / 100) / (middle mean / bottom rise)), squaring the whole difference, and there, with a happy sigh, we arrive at 0.022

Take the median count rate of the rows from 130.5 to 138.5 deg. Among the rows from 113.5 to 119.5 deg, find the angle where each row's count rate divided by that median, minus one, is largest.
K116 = 119.0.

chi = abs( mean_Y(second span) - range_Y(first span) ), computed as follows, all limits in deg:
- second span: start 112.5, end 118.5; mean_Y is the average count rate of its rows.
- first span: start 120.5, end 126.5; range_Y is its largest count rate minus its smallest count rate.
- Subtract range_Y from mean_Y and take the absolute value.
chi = 0.51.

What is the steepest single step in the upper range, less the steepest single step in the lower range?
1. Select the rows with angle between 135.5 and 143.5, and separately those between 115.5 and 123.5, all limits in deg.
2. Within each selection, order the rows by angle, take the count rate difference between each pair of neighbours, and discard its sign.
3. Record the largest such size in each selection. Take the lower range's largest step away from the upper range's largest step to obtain -0.032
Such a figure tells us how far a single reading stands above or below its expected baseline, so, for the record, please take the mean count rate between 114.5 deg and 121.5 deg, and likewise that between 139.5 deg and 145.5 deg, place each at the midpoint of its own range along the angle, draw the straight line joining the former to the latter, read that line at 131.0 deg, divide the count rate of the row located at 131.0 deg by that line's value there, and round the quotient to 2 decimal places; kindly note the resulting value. 1.21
